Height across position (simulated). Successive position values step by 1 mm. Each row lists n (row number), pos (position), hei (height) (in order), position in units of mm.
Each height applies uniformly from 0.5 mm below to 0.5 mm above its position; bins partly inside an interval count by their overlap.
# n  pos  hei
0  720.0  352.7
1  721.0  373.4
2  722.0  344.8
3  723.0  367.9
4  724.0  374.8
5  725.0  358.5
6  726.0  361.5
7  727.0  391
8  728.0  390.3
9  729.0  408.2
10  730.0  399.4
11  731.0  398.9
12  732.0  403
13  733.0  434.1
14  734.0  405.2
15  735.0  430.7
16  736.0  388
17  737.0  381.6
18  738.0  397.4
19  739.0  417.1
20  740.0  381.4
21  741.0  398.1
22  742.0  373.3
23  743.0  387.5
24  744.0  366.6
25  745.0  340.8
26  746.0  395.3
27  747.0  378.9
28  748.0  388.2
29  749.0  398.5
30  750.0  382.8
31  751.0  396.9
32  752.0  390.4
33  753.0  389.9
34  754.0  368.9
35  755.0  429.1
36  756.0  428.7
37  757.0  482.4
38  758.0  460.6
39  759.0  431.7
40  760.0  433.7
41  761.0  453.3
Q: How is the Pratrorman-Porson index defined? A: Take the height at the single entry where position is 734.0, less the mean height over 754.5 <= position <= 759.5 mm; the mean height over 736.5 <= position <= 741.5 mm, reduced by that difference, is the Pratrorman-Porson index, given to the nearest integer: 436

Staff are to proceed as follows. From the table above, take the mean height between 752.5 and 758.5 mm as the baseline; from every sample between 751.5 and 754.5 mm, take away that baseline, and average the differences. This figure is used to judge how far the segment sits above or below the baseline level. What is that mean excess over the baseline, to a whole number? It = -44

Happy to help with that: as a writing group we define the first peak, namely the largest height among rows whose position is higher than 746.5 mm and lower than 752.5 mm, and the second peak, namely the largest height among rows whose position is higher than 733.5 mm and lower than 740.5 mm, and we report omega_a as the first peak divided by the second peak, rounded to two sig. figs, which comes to 0.93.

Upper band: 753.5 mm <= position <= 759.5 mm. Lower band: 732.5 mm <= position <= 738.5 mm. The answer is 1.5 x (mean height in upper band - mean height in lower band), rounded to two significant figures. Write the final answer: 41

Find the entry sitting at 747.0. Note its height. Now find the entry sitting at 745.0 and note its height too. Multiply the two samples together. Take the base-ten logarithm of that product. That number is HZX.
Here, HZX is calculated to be 5.11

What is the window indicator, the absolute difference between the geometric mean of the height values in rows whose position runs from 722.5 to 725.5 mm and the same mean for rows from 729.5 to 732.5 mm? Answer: 33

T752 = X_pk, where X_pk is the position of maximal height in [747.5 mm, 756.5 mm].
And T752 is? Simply 755.0 mm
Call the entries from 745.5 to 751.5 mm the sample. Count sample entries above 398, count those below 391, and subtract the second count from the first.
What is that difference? -2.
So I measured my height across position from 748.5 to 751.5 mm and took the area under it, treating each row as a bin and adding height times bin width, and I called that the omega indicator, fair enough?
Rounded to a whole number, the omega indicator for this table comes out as 1178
